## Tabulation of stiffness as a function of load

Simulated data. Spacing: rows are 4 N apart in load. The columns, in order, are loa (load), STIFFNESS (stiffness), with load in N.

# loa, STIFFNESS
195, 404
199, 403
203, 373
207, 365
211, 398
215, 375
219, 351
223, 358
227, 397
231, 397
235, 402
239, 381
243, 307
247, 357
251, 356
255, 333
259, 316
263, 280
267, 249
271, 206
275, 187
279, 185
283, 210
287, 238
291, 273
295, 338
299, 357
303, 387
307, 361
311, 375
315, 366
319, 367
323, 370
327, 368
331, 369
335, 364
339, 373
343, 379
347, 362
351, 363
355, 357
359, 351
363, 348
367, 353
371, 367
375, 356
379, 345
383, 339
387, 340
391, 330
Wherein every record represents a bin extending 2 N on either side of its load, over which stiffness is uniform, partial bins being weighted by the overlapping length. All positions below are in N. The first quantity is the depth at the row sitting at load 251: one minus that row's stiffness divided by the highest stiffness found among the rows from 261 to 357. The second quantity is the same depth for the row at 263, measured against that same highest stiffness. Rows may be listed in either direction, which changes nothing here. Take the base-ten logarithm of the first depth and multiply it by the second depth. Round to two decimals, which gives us -0.30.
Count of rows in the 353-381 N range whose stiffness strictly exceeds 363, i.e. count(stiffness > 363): 1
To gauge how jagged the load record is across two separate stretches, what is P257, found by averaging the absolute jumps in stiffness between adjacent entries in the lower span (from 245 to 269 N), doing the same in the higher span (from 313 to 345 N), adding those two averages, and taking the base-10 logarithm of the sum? 1.41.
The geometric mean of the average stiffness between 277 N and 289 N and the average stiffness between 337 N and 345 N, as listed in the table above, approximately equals 282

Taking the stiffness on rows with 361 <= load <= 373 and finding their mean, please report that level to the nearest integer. 356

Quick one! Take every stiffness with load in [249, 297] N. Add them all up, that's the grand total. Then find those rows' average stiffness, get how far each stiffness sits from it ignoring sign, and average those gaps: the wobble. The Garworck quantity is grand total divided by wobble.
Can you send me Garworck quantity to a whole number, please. 61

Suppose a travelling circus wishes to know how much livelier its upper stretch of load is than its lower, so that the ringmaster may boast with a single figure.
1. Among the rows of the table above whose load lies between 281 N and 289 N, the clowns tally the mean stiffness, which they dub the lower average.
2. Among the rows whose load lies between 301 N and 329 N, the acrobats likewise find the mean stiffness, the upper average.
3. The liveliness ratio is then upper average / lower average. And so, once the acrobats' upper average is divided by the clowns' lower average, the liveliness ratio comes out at 1.7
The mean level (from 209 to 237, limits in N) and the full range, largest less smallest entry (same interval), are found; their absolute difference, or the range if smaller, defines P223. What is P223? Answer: 51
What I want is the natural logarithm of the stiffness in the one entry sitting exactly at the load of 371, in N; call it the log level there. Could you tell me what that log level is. 5.91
